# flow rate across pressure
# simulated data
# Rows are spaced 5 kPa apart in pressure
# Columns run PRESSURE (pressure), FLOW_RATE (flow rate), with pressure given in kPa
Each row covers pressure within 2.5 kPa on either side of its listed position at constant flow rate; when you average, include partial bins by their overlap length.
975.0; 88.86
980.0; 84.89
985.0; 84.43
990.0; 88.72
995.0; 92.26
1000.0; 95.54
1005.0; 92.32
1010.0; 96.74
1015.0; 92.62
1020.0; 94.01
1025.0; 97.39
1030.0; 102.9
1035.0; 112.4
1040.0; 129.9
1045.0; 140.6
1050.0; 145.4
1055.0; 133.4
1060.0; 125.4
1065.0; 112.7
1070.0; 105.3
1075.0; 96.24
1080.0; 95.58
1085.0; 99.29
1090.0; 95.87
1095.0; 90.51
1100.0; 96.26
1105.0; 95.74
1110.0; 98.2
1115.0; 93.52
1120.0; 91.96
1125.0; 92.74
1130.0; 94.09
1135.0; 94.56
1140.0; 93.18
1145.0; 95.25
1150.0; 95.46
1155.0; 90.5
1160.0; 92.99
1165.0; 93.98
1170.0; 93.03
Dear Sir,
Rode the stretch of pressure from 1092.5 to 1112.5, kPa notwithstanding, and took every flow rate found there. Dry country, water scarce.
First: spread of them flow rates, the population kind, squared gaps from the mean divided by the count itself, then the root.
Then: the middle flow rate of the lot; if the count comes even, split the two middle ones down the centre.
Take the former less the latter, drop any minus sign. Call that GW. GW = 93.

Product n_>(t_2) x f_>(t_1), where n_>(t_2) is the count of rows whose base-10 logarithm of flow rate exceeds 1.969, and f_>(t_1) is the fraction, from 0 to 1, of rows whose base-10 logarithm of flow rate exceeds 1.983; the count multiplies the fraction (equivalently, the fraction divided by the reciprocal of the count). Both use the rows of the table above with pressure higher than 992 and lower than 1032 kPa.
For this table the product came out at 1.9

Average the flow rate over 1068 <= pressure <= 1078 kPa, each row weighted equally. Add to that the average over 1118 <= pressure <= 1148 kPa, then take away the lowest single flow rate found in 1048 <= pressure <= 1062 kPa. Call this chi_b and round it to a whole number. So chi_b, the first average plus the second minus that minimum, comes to 69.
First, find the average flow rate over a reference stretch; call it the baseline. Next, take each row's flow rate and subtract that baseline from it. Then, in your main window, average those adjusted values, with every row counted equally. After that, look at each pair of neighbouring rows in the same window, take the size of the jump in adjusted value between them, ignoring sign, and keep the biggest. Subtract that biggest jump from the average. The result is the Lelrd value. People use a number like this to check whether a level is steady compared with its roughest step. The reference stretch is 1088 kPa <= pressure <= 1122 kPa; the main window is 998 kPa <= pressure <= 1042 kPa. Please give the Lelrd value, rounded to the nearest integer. -11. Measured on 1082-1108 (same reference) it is -5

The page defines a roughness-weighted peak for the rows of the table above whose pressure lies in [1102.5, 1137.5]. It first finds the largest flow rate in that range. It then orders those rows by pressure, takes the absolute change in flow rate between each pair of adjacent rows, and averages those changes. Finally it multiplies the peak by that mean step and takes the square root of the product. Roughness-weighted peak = 14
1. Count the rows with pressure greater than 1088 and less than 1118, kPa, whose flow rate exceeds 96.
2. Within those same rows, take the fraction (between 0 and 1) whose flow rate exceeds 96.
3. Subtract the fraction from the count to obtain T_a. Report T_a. 1.7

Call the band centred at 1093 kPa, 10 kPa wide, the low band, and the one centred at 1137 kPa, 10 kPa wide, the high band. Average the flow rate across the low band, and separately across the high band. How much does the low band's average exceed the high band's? -0.7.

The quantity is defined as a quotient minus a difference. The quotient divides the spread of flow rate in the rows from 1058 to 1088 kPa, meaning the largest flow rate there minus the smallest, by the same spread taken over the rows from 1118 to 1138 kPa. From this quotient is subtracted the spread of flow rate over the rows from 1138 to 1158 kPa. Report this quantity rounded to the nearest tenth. 6.5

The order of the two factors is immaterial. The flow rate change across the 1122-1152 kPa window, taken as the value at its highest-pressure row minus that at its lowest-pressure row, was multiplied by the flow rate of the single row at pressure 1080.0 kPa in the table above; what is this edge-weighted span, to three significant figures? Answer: 260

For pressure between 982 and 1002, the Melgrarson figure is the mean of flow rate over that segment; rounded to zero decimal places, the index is 90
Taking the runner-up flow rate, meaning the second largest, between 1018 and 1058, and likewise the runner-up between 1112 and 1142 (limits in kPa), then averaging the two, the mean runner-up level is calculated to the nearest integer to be 117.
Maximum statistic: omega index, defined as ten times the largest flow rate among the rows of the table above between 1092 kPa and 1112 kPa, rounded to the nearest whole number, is 982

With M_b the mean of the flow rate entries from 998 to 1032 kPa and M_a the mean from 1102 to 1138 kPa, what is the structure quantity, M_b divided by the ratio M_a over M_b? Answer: 97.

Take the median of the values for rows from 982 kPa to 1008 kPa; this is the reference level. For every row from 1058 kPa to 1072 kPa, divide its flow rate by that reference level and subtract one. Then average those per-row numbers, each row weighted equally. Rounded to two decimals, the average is 0.24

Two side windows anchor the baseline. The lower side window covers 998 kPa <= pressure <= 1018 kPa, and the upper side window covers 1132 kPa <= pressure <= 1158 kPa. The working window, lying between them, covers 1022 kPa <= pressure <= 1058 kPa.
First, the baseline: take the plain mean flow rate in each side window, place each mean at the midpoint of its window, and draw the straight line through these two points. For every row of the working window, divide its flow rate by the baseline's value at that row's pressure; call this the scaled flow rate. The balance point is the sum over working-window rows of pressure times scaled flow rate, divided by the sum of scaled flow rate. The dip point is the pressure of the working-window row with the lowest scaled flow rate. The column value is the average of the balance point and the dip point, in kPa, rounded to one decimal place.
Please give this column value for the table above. 1033.1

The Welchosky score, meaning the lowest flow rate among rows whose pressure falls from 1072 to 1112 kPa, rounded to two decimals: 90.51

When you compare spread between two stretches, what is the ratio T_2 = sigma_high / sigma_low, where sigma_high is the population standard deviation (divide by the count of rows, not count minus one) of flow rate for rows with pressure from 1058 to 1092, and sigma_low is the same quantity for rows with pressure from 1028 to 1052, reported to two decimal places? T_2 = 0.64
